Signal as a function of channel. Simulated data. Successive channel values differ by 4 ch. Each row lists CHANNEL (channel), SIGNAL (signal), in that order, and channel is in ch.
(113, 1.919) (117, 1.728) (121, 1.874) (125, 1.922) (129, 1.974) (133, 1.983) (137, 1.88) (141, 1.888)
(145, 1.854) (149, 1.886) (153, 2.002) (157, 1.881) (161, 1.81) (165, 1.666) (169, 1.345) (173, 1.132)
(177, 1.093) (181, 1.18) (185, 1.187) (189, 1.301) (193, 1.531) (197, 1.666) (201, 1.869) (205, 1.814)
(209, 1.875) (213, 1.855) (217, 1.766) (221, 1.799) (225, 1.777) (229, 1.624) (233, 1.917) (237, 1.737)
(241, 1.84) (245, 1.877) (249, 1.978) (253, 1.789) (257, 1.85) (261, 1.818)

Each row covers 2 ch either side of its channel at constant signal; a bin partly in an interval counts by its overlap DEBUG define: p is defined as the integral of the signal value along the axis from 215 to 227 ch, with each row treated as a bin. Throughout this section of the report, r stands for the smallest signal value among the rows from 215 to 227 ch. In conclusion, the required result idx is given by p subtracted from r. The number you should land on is -19.6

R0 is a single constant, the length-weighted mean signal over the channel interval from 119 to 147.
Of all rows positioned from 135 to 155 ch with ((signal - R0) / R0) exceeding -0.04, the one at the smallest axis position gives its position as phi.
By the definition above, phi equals 137 ch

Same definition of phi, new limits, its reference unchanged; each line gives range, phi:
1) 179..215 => 201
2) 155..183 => 157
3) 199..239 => 201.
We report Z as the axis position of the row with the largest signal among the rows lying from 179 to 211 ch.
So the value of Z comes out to 209 ch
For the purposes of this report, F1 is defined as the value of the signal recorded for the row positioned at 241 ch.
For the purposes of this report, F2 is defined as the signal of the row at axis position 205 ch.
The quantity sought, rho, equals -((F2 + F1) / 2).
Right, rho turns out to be -1.83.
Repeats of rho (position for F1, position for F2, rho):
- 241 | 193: -1.69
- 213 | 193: -1.69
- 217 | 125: -1.84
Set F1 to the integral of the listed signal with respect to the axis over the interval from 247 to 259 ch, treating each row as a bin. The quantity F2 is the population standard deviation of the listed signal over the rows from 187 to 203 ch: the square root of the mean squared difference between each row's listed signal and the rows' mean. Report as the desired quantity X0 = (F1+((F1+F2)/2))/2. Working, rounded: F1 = 22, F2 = 0.21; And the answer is 17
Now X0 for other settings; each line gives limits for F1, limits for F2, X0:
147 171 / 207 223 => 32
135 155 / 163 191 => 29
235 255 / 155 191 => 28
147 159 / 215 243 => 17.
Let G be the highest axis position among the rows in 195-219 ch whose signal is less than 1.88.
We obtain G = 217 ch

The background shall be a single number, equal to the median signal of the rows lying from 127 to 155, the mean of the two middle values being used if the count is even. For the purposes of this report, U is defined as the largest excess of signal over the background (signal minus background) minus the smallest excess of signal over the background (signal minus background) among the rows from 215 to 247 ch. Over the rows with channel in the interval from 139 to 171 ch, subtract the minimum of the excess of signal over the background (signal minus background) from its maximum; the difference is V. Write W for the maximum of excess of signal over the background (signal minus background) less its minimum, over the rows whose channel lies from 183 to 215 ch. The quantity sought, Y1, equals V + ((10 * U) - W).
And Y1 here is 2.9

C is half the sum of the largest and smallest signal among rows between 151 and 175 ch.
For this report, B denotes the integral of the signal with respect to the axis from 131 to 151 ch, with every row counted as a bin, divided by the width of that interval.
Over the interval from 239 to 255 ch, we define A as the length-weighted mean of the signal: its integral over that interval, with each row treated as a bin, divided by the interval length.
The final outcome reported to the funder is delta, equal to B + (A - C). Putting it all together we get 2.2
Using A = 1.87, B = 1.90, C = 1.57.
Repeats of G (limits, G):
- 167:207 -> 205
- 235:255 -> 253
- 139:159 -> 145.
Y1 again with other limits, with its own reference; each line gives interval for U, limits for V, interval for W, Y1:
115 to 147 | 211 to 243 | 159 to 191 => 2.1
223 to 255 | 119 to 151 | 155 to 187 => 2.9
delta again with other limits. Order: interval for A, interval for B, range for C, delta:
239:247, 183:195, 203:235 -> 1.4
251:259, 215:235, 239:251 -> 1.7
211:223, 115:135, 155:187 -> 2.2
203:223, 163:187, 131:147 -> 1.2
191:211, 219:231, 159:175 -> 2.0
